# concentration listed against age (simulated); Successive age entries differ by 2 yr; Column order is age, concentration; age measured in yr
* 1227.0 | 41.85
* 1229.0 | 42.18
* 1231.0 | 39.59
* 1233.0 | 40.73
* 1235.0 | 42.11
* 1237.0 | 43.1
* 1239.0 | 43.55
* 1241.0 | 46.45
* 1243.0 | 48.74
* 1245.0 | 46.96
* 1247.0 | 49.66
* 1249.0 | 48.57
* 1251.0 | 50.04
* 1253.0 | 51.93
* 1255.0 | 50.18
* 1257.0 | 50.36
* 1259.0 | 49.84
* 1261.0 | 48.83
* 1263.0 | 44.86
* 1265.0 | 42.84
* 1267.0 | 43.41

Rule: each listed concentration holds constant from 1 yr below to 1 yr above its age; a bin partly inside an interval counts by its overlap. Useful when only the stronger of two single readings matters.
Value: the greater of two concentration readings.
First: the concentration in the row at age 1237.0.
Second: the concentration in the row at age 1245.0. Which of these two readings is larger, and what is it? 47.0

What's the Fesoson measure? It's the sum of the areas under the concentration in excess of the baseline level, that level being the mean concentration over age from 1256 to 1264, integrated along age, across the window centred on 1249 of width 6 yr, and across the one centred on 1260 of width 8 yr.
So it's 6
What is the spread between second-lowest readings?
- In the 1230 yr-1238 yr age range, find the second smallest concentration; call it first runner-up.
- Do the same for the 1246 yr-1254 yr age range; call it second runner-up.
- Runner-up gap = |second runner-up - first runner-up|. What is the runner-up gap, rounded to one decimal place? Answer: 8.9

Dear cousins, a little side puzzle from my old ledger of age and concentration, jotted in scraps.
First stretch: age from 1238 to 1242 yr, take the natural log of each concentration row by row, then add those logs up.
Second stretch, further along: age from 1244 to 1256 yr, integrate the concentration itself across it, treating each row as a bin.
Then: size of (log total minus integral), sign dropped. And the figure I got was 587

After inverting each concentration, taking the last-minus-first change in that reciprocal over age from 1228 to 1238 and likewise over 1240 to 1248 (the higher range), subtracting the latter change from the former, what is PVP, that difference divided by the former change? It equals -1.7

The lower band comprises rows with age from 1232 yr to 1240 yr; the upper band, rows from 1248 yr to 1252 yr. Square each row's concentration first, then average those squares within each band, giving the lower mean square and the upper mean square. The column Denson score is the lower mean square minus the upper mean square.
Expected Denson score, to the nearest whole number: -635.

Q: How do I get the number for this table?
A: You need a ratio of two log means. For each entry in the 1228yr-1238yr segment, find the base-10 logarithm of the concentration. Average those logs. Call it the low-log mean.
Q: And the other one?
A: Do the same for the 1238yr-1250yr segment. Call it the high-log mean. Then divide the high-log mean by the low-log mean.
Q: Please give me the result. 1.035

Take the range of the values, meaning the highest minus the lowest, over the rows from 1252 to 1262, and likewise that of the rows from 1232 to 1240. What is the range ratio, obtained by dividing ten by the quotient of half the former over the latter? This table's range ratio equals 18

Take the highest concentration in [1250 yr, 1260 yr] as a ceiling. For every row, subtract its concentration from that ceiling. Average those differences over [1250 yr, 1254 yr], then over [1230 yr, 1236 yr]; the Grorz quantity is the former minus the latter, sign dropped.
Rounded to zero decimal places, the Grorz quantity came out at 10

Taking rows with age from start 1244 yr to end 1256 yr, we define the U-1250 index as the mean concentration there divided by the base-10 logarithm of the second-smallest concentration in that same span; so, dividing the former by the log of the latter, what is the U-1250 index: 29.4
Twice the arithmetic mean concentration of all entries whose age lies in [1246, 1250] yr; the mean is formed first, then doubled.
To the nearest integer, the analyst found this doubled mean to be 98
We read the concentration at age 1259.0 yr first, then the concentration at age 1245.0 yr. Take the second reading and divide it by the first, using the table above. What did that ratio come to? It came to 0.94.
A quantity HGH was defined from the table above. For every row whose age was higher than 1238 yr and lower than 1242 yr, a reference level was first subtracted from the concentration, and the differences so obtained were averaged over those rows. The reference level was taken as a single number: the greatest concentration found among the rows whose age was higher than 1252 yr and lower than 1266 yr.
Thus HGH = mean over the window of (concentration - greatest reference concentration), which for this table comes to -7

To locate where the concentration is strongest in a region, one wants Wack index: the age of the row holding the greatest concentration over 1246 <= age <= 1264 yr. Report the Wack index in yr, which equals 1253.0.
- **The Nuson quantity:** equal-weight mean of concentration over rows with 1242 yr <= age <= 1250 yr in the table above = 48.5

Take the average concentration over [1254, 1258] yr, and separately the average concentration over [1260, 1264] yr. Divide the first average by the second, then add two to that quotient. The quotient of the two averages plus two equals 3.07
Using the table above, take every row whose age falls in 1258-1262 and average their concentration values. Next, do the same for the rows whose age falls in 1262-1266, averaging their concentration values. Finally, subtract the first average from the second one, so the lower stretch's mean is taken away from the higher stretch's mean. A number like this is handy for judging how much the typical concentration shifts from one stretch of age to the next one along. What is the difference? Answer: -5.5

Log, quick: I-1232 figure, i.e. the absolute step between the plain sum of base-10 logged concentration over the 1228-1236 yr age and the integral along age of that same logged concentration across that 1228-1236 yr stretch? 6.46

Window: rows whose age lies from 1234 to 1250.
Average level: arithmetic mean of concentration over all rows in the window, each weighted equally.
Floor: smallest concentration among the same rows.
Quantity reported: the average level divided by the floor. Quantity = 1.10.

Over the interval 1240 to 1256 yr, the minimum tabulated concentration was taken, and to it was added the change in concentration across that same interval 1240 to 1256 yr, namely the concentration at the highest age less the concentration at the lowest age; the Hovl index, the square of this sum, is 2518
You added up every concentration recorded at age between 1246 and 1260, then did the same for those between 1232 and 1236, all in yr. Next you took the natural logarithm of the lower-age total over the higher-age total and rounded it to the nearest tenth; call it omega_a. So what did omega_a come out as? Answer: -1.4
